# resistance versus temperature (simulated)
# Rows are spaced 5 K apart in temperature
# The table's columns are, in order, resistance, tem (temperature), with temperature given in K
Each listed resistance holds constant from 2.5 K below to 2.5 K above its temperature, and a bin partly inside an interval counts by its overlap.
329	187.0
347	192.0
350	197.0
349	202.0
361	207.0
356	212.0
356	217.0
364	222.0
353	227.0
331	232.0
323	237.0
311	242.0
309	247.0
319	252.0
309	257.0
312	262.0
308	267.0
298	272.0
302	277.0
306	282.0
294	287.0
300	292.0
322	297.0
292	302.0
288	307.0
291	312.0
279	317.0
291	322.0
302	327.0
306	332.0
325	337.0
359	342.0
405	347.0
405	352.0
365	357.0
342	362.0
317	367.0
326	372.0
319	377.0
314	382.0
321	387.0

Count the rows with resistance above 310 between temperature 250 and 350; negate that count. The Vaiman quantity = -6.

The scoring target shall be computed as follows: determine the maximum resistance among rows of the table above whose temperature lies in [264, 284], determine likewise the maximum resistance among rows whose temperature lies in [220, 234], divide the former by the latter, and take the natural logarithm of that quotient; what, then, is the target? -0.17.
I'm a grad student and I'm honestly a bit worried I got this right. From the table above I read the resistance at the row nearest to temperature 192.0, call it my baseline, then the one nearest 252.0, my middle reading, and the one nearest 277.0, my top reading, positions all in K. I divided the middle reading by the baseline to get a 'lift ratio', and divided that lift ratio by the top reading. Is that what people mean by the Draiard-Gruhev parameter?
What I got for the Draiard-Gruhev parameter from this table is 0.0030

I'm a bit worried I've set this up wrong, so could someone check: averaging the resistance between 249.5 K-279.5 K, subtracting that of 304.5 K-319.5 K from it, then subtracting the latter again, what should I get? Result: -264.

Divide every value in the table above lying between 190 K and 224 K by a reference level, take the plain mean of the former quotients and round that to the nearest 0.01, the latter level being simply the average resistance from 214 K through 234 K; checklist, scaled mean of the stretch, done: 1.01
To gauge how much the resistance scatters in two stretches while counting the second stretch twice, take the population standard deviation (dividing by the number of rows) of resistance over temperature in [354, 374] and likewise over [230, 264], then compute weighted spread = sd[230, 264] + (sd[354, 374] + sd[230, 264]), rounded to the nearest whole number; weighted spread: 34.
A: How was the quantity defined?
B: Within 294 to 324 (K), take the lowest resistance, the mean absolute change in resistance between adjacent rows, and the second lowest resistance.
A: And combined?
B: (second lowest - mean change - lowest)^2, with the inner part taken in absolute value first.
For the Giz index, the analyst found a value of 10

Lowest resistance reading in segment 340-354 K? 359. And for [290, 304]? 292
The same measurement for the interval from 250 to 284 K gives 298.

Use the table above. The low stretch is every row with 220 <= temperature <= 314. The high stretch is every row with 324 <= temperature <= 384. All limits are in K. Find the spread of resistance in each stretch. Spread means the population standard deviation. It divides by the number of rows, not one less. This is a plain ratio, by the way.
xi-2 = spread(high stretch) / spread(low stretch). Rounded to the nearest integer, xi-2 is 2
